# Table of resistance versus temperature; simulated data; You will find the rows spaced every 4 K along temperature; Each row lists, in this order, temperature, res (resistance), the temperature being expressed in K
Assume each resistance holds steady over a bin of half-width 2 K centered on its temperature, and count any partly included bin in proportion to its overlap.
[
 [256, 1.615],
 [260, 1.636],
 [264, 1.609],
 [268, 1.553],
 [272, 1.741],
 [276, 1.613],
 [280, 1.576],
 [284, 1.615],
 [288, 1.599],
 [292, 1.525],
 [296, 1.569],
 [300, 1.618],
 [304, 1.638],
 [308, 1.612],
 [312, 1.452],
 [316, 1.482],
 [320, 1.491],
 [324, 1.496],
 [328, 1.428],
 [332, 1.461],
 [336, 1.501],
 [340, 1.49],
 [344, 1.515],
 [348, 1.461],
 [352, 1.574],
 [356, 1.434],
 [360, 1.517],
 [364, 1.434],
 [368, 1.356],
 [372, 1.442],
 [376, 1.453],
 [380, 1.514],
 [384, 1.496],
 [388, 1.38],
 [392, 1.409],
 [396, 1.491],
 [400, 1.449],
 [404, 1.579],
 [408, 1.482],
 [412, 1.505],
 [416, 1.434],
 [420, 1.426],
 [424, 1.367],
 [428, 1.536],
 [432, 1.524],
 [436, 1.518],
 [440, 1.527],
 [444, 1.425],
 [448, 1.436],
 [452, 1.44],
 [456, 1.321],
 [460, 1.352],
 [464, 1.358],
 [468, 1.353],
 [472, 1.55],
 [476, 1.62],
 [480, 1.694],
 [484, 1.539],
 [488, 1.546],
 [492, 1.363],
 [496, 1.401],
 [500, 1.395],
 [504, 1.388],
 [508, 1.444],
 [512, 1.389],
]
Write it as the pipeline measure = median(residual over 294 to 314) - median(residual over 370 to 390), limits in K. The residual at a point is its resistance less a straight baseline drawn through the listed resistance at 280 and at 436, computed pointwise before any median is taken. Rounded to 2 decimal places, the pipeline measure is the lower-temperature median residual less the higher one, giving 0.13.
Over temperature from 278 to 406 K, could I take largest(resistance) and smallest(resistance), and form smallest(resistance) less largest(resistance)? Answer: -0.28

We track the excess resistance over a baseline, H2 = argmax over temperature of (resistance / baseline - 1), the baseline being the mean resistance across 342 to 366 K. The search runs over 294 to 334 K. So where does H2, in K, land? 304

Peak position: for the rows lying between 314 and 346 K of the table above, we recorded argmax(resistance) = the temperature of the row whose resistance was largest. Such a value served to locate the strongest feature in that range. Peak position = 344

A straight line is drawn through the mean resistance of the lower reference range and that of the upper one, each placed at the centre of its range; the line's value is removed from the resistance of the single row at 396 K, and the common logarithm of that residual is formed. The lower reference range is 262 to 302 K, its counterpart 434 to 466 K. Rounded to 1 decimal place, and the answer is -2.0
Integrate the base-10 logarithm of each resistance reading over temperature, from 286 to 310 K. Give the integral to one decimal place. 4.9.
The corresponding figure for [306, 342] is 6.2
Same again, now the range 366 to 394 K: 4.4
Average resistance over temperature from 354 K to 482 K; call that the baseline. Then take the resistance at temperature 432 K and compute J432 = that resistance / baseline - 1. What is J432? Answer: 0.04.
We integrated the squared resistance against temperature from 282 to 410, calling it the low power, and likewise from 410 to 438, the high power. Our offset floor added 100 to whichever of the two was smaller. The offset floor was 161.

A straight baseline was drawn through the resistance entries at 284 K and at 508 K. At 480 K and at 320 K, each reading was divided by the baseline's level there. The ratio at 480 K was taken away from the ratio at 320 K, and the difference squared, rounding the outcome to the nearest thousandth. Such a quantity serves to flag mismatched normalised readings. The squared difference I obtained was 0.047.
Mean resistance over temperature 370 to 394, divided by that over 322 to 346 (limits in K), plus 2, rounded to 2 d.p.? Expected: 2.98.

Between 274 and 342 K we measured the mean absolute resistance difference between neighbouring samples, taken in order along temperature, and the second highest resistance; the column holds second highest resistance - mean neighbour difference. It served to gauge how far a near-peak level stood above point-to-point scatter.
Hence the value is 1.58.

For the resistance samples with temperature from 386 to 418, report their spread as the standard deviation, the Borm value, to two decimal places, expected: 0.06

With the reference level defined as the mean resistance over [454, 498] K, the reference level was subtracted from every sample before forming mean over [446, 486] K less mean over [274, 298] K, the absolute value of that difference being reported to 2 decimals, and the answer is 0.12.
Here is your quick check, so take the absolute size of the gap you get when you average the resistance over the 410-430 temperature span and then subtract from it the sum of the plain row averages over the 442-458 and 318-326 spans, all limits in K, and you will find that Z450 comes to 1.45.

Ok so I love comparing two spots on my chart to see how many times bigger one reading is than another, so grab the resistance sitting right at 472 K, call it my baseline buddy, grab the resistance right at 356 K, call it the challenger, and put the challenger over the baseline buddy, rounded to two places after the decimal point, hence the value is 0.93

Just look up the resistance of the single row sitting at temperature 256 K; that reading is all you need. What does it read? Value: 1.615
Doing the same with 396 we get 1.491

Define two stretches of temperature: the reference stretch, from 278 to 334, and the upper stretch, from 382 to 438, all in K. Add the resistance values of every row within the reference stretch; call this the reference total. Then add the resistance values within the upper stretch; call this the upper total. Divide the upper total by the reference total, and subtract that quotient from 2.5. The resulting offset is 1.54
